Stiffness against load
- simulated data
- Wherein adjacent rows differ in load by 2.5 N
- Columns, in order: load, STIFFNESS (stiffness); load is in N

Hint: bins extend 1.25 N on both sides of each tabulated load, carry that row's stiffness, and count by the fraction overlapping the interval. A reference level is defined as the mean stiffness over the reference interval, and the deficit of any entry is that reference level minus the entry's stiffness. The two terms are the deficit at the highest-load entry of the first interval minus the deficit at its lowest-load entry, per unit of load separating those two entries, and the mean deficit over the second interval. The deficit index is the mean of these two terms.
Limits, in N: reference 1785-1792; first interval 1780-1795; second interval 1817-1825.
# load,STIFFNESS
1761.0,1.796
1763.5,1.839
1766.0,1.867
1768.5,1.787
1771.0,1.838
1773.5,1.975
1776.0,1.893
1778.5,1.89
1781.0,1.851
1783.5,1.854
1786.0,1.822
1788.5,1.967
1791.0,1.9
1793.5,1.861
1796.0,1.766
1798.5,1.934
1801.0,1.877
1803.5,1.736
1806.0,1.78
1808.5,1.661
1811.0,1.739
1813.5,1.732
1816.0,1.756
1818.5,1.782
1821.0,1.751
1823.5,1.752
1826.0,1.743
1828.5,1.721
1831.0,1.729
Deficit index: 0.07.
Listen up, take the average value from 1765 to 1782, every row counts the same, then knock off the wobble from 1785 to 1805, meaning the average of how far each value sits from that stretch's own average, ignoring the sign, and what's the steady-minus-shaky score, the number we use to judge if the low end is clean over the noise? 1.81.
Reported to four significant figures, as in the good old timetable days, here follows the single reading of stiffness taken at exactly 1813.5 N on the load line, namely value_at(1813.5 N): 1.732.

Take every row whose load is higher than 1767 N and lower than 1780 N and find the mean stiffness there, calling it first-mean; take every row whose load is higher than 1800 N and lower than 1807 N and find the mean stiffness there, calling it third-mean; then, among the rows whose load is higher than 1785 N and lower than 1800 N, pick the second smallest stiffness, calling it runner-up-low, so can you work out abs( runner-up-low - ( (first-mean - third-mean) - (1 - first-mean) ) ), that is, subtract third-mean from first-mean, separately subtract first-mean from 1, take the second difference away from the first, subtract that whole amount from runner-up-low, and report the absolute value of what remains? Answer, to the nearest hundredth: 0.87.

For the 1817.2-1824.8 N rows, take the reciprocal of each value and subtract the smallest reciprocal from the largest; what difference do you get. 0.01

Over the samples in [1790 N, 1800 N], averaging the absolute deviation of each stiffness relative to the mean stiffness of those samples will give 0.052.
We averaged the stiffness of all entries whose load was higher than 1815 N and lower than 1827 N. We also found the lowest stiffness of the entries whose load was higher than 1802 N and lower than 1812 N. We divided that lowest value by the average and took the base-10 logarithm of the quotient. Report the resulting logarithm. -0.024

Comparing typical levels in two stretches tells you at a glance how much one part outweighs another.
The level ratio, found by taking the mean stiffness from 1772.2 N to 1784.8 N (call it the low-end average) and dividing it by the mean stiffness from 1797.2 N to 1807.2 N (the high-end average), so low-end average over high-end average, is 1.03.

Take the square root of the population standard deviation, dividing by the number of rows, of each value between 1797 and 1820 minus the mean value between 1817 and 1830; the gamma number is 0.28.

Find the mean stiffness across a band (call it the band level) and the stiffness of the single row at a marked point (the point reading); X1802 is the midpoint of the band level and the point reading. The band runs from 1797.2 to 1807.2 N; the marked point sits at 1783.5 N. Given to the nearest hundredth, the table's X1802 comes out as 1.84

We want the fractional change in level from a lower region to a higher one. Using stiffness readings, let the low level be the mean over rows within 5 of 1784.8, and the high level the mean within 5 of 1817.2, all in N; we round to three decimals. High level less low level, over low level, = -0.063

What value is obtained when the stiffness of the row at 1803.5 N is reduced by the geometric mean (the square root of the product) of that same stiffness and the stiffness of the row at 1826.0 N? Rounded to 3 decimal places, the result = -0.003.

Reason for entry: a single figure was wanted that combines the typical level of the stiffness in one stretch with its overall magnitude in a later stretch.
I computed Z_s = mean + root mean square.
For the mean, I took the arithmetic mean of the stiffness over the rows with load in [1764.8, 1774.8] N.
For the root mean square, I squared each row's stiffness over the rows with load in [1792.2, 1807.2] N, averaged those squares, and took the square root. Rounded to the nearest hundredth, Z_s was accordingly 3.69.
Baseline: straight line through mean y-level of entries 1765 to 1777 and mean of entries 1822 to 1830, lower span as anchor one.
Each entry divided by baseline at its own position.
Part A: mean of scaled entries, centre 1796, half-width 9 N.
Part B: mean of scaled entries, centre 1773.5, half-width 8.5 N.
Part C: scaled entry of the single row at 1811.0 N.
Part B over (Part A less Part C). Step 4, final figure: 21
